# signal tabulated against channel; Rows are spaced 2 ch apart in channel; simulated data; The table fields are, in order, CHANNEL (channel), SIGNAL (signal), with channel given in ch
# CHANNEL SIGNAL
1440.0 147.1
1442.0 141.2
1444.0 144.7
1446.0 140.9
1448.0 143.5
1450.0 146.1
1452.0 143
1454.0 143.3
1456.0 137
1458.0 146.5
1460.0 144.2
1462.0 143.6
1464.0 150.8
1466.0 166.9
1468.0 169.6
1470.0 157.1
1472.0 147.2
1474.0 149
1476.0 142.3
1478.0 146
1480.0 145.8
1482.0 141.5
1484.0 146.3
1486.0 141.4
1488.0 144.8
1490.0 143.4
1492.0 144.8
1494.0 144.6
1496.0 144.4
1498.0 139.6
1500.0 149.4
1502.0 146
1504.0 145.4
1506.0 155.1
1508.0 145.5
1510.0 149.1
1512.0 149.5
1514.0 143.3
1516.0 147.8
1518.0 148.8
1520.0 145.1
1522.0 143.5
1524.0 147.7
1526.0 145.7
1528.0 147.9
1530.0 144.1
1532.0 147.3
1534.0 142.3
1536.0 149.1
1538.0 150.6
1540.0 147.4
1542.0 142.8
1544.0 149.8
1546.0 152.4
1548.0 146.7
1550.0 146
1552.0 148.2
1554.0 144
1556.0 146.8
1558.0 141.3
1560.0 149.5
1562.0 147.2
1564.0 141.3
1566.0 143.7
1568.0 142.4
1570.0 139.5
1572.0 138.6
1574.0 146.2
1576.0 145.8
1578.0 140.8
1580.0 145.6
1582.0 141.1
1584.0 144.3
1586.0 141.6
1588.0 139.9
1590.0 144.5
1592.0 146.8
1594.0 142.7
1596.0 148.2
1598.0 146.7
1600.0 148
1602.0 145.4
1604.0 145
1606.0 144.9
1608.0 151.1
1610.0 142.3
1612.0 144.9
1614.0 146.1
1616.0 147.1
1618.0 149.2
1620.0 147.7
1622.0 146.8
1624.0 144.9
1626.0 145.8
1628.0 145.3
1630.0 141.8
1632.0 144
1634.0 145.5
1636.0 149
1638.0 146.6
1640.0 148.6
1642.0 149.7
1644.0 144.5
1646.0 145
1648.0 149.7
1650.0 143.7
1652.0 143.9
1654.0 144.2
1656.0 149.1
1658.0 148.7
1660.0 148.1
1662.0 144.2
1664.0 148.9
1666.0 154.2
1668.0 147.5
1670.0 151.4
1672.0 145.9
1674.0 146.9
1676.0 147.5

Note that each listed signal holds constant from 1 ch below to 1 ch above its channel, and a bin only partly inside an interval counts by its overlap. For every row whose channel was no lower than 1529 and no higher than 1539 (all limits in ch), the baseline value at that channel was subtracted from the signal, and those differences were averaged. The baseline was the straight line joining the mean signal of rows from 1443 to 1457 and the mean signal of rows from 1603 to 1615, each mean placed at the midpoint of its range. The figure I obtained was 2.4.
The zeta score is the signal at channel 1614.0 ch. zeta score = 146.1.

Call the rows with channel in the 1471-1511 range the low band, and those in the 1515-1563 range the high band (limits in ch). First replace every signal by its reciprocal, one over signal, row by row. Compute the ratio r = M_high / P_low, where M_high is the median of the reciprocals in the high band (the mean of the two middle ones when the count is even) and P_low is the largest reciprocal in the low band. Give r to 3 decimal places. 0.948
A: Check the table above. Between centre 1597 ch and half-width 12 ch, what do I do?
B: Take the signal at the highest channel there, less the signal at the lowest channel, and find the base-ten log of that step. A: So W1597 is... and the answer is 1.0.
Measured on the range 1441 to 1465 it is 1.0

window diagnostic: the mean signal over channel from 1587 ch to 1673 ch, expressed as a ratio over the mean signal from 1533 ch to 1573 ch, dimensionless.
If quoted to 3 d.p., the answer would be 1.007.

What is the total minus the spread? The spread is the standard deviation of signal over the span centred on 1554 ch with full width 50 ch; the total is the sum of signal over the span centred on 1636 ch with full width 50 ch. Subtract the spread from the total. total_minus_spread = 3656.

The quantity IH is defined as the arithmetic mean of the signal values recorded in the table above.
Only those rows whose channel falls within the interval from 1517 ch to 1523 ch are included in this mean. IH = 146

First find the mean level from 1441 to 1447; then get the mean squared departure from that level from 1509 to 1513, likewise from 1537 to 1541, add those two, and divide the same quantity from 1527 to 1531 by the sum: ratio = 0.18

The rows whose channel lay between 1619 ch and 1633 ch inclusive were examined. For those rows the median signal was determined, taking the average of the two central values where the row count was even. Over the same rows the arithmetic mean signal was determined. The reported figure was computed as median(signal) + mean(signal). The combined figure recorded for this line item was 290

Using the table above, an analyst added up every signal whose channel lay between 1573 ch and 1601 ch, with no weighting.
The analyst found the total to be 2022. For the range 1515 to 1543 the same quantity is 2050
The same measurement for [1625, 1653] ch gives 2043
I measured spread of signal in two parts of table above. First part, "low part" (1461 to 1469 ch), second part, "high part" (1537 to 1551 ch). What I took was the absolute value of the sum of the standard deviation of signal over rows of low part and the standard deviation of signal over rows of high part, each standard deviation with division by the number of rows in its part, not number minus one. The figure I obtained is 14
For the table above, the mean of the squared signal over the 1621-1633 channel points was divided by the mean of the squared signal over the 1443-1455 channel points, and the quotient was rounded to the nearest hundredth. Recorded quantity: 1.02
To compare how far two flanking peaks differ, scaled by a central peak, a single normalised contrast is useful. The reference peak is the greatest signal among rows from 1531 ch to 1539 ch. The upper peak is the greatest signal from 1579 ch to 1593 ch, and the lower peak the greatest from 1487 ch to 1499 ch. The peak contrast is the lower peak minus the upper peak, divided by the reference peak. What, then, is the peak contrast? -0.013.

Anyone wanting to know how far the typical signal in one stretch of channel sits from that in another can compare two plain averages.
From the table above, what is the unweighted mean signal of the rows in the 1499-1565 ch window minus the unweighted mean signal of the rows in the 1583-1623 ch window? 1.2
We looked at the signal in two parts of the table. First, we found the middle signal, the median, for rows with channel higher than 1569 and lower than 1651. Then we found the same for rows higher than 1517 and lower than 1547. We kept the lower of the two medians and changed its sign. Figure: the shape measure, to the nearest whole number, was -145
